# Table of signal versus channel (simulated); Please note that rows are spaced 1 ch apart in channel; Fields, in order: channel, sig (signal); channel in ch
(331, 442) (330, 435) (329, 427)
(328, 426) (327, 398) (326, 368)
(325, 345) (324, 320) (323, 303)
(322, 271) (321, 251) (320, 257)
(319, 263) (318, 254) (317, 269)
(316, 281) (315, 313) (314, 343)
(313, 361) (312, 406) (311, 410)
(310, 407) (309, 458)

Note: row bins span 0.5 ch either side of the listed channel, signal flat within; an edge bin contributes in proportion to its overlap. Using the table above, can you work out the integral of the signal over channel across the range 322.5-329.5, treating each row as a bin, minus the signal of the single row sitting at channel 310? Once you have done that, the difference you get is 2180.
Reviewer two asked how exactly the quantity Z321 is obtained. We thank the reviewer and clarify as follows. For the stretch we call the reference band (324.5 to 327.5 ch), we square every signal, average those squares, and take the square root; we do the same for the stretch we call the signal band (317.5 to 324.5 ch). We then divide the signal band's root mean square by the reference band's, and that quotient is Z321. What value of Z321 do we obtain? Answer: 0.74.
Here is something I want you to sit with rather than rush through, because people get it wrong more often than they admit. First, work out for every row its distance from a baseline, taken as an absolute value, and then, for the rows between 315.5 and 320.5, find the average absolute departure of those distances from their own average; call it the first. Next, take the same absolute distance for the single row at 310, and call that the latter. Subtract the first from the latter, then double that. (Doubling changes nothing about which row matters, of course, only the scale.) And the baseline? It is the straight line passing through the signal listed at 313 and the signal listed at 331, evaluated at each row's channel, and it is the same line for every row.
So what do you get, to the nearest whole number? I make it 92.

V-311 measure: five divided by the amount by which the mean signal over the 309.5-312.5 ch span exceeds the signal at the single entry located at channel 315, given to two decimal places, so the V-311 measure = 0.05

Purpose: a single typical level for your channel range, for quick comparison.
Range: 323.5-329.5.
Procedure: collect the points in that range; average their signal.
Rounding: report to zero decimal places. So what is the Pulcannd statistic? 381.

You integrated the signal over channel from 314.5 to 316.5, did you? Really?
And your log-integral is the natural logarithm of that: 6.4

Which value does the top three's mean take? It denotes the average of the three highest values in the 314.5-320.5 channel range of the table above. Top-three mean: 288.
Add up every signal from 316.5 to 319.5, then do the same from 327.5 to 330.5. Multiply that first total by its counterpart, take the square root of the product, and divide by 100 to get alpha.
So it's 10.1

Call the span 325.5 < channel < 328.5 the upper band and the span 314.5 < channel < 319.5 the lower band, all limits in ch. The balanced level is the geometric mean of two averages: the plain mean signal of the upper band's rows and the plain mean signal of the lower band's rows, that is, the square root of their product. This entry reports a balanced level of 331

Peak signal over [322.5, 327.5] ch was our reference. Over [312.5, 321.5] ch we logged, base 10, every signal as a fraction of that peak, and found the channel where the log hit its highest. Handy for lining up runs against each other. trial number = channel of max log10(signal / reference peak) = 313 ch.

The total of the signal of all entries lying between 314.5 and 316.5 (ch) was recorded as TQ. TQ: 594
